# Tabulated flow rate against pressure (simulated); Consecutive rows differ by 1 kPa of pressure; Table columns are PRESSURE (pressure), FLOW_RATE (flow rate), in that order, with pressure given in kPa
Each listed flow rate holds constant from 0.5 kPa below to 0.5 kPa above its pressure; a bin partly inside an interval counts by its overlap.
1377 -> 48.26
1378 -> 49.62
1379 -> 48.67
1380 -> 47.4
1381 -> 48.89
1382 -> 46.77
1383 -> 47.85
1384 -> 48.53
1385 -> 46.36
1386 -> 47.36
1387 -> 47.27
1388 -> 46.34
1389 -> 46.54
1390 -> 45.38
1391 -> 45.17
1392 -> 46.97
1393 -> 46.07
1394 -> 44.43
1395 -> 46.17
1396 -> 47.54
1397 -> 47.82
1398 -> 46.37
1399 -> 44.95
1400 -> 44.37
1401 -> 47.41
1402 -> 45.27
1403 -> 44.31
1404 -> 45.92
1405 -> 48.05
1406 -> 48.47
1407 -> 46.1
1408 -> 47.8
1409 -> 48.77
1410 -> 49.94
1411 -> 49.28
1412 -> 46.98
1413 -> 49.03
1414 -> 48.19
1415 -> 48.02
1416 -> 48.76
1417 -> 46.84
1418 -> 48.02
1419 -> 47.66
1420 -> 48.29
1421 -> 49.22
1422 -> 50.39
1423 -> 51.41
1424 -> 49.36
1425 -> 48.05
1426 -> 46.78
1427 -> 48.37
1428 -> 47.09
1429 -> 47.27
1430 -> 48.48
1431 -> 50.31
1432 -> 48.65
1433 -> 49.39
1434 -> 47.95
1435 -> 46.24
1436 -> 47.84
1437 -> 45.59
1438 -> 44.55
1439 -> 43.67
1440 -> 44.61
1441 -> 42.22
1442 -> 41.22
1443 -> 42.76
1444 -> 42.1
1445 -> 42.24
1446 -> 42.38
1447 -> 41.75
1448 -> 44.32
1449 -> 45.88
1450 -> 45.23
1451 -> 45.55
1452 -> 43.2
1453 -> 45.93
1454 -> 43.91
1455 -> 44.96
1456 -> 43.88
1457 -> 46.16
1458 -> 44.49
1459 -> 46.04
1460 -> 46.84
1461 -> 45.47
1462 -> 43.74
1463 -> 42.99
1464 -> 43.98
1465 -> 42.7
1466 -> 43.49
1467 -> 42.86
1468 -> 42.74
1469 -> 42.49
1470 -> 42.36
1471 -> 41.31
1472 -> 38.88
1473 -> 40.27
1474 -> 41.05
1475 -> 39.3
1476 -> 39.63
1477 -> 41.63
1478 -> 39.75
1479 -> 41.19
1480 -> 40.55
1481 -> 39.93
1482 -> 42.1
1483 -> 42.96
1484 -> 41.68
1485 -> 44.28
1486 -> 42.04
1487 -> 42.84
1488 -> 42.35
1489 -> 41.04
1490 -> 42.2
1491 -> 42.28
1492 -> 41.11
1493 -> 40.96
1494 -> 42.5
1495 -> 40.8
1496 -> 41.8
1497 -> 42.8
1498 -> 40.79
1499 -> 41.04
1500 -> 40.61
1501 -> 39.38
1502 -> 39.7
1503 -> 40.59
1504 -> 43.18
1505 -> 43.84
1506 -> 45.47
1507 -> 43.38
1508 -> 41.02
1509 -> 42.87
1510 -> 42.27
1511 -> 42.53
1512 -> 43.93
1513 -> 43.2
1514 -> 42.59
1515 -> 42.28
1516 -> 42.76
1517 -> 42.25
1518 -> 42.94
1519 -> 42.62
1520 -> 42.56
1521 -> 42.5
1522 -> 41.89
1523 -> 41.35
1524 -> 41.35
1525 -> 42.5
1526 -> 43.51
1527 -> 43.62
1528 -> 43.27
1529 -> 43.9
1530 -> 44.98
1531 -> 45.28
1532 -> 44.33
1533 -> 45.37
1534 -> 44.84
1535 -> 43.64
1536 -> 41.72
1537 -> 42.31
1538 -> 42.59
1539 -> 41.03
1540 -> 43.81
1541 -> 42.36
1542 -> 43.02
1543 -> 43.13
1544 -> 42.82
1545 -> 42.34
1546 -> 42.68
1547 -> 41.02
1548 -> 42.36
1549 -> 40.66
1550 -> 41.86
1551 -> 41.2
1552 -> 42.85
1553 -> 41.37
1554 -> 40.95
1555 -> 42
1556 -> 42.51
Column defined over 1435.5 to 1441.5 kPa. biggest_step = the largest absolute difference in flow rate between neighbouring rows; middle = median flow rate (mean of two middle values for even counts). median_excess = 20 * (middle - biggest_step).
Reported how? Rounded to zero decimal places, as 844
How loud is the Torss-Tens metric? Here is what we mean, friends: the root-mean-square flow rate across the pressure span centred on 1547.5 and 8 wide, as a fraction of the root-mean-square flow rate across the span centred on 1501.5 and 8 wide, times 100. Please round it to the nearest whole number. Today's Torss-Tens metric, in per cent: 102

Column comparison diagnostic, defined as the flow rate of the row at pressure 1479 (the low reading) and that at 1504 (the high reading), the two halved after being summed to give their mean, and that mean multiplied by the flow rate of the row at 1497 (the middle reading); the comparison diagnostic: 1806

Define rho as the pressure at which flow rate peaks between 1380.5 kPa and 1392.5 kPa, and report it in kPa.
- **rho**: 1381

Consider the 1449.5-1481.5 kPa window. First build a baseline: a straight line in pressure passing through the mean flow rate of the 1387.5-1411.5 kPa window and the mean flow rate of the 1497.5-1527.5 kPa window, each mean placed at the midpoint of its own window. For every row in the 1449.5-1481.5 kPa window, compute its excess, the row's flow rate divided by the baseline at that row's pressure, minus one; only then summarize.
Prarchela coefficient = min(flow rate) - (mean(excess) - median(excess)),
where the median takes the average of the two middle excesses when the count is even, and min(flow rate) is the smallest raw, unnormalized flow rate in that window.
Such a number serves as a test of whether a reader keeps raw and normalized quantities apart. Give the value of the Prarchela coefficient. 39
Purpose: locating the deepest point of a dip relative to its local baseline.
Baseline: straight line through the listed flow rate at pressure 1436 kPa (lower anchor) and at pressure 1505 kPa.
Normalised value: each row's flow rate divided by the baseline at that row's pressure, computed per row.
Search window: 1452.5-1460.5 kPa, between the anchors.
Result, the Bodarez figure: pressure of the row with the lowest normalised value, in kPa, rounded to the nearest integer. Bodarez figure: 1454 kPa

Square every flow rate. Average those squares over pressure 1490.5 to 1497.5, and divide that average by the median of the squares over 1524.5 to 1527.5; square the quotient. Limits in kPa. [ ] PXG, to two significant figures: 0.85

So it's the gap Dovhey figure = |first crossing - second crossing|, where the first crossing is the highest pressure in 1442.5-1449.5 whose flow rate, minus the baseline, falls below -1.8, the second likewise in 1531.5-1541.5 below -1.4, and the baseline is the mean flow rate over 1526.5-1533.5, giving 94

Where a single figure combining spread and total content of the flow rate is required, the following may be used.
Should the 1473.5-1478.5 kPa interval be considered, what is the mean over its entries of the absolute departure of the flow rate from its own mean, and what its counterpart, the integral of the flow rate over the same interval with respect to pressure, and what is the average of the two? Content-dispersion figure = 101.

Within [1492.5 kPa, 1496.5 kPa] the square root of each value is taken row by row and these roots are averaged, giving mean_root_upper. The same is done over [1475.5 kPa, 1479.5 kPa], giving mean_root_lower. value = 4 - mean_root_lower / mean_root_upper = 3.01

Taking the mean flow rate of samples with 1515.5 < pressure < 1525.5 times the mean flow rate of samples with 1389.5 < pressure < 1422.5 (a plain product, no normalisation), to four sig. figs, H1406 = 1996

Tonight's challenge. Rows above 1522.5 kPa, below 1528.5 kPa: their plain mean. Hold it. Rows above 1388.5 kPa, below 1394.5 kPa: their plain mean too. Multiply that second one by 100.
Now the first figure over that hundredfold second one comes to 0.0093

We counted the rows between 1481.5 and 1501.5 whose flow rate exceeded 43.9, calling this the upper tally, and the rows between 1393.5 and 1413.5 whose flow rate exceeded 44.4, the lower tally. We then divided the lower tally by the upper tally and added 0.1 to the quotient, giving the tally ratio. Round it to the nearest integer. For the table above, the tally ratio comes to 18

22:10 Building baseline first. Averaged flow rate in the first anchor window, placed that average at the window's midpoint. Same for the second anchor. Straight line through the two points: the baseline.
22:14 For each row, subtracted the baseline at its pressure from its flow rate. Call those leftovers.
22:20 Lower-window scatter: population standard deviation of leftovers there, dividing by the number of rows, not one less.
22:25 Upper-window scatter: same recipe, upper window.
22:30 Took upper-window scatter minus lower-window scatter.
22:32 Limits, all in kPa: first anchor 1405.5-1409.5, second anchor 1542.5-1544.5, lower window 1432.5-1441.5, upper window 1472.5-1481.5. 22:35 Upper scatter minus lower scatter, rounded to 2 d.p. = -1.32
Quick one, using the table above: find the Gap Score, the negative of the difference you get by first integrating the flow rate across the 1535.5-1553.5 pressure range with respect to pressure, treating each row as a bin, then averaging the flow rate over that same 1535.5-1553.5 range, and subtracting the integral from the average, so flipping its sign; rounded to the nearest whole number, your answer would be 717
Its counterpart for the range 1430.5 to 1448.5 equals 763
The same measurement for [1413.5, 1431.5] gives 824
